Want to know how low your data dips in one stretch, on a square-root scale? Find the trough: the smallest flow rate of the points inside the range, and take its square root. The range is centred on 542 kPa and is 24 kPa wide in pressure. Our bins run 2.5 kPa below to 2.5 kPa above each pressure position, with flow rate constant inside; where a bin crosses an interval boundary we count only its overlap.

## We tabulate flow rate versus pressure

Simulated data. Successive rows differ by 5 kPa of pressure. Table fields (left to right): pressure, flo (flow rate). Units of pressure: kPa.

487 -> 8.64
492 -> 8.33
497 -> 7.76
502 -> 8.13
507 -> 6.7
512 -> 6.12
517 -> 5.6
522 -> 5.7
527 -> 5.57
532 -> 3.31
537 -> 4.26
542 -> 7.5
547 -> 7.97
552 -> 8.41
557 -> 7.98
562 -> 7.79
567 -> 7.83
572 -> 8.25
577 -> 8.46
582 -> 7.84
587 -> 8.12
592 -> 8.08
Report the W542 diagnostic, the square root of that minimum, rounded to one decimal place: 1.8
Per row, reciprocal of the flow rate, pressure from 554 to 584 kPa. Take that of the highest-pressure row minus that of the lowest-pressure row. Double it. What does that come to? 0.00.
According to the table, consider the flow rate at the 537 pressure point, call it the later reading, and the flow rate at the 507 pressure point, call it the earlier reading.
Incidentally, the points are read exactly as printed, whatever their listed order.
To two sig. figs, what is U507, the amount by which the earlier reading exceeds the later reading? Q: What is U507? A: 2.4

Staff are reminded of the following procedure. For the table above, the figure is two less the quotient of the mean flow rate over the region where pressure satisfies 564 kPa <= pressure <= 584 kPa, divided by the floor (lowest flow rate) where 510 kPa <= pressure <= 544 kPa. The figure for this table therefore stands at -0.4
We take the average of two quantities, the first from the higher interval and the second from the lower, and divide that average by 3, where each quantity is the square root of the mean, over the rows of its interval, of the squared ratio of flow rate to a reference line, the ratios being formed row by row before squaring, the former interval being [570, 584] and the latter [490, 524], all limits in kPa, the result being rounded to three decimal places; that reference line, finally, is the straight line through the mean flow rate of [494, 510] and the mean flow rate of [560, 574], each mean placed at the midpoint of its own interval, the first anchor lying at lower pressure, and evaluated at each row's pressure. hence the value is 0.325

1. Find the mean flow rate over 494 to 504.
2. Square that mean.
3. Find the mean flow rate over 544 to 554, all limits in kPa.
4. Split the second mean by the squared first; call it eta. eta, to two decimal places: 0.13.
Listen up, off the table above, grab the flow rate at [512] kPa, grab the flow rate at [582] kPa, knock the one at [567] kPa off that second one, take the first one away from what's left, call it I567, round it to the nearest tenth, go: -6.1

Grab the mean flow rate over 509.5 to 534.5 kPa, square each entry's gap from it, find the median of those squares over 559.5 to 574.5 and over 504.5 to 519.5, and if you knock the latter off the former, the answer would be 5.9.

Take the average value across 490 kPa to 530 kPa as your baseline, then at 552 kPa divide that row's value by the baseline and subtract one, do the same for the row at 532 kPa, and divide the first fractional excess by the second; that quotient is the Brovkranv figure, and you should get -0.5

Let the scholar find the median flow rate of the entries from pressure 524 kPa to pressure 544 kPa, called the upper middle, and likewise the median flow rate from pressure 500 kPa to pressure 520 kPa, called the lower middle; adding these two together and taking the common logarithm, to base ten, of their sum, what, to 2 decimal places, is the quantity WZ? 1.05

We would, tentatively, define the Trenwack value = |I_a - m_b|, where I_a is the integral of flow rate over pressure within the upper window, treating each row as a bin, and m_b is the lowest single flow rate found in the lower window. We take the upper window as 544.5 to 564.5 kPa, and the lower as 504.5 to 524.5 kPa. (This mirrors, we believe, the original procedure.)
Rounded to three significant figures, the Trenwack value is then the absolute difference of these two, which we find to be 155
